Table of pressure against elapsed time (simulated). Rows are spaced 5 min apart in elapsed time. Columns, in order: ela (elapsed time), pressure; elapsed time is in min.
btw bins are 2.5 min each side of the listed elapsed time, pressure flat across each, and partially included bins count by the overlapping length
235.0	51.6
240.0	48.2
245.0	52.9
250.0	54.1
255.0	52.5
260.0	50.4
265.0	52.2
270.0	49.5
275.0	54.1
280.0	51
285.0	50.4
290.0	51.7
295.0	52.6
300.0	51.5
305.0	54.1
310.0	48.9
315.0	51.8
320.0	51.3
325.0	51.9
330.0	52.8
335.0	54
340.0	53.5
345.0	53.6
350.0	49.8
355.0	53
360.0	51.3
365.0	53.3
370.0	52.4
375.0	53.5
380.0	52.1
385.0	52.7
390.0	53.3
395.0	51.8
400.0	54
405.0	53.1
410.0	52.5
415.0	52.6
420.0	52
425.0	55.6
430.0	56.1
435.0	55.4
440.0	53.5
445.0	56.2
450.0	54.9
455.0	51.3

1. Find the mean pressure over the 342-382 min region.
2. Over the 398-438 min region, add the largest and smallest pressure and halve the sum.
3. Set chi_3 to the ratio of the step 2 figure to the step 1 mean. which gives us 1.03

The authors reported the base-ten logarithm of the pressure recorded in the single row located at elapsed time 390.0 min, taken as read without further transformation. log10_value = 1.73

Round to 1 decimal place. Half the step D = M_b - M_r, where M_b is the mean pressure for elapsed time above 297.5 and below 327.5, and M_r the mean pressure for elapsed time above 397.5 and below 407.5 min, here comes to -1.0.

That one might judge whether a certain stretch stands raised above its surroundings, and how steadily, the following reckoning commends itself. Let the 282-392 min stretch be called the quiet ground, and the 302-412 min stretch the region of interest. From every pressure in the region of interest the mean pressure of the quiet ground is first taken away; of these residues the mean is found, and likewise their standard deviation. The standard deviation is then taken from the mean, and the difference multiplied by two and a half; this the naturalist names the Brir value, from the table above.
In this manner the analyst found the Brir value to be -3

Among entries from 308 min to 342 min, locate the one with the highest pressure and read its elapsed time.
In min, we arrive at 335.0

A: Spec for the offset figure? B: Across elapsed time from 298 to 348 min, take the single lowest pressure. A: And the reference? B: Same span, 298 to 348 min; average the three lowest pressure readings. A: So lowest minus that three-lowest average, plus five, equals 3.33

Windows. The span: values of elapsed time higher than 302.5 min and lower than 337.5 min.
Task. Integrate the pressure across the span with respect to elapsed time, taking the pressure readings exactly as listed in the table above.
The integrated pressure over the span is 1824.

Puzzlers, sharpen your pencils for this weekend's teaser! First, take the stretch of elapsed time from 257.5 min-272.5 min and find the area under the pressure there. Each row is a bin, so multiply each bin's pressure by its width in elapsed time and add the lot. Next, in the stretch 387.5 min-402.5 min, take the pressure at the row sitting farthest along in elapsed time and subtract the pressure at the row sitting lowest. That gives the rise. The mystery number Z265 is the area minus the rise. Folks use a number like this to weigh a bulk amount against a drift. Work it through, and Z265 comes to 760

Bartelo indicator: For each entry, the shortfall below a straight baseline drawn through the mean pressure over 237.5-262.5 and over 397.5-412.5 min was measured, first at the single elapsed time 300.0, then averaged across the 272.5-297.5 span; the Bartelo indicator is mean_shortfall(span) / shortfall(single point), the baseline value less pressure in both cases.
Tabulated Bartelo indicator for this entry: 0.03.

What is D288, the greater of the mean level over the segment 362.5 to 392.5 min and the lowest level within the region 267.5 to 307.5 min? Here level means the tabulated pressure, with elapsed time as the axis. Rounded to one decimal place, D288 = 52.9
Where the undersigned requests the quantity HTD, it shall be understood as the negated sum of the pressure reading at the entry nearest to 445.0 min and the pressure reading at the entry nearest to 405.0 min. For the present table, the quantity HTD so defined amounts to -109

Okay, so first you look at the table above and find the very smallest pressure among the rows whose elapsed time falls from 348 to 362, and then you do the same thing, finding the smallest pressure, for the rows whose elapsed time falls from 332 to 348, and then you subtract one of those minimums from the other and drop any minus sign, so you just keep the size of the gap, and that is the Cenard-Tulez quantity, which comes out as 3.7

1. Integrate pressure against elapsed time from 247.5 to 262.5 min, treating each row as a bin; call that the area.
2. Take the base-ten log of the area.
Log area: 2.89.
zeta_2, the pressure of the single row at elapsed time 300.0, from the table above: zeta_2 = 51.5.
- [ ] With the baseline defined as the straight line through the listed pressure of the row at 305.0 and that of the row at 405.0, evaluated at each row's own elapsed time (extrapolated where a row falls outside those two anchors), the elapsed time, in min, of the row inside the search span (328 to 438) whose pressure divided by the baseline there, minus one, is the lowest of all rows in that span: 350.0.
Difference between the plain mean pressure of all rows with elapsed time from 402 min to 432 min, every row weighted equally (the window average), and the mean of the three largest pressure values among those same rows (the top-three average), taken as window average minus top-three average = -1.3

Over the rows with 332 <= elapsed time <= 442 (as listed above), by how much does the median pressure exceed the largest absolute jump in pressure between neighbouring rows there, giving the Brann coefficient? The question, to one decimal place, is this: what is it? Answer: 49.4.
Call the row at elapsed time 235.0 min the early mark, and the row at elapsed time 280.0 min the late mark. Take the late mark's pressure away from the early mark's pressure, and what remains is 0.6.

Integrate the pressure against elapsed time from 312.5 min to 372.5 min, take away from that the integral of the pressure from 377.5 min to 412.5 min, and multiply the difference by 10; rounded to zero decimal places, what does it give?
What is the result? 12960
